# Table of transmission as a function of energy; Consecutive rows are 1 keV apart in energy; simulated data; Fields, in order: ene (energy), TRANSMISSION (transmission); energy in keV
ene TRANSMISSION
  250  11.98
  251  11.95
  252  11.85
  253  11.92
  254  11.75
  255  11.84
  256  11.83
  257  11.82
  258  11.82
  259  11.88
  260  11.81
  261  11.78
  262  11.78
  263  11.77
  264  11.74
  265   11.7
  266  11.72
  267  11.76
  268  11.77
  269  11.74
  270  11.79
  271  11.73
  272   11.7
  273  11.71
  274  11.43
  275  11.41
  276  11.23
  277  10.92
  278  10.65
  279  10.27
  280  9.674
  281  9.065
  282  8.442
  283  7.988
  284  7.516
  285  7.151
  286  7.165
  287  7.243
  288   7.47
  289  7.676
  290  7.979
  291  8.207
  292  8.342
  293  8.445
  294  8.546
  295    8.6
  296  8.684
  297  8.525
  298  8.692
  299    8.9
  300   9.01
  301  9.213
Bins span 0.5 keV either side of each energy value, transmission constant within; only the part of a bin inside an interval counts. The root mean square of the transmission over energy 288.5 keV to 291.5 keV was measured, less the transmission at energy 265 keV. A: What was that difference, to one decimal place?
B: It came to -3.7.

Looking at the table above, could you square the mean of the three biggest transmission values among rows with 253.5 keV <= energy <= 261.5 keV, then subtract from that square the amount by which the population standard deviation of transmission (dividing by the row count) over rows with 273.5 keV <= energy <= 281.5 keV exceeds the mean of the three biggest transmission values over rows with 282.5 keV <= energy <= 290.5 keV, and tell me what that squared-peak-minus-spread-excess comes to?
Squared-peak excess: 147.5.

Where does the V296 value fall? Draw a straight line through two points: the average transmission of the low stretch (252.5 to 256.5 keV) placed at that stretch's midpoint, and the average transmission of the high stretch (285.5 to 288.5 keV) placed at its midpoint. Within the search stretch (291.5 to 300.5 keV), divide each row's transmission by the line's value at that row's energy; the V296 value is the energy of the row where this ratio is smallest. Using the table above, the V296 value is 292 keV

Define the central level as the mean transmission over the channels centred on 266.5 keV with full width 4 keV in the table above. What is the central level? 11.7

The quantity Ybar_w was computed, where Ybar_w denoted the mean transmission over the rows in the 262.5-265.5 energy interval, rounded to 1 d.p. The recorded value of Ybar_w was 11.7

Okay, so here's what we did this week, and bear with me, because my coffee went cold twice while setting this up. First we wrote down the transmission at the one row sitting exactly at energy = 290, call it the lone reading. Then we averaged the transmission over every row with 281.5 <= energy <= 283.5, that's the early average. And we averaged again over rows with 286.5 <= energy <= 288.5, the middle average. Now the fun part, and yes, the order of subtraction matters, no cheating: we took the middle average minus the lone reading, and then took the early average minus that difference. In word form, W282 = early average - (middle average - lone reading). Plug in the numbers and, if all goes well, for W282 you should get 8.84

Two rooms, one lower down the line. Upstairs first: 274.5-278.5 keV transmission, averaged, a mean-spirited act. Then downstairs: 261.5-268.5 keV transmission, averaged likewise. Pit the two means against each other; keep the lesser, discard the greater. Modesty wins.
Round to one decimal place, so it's 11.1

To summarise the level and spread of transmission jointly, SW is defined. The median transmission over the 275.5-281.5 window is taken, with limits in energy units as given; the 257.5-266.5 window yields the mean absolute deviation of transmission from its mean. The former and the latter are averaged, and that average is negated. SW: -5.3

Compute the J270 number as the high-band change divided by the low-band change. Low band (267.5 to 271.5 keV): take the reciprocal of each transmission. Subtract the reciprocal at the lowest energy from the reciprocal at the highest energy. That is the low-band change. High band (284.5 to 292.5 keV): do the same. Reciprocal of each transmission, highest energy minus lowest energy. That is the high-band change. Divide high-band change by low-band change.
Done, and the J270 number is -69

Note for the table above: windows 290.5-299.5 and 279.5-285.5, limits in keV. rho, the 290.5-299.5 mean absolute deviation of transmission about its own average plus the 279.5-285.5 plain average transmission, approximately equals 8.5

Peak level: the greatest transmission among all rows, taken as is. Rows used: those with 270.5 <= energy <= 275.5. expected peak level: 11.73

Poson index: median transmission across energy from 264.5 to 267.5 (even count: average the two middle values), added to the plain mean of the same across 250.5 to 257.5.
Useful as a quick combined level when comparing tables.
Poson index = 23.6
